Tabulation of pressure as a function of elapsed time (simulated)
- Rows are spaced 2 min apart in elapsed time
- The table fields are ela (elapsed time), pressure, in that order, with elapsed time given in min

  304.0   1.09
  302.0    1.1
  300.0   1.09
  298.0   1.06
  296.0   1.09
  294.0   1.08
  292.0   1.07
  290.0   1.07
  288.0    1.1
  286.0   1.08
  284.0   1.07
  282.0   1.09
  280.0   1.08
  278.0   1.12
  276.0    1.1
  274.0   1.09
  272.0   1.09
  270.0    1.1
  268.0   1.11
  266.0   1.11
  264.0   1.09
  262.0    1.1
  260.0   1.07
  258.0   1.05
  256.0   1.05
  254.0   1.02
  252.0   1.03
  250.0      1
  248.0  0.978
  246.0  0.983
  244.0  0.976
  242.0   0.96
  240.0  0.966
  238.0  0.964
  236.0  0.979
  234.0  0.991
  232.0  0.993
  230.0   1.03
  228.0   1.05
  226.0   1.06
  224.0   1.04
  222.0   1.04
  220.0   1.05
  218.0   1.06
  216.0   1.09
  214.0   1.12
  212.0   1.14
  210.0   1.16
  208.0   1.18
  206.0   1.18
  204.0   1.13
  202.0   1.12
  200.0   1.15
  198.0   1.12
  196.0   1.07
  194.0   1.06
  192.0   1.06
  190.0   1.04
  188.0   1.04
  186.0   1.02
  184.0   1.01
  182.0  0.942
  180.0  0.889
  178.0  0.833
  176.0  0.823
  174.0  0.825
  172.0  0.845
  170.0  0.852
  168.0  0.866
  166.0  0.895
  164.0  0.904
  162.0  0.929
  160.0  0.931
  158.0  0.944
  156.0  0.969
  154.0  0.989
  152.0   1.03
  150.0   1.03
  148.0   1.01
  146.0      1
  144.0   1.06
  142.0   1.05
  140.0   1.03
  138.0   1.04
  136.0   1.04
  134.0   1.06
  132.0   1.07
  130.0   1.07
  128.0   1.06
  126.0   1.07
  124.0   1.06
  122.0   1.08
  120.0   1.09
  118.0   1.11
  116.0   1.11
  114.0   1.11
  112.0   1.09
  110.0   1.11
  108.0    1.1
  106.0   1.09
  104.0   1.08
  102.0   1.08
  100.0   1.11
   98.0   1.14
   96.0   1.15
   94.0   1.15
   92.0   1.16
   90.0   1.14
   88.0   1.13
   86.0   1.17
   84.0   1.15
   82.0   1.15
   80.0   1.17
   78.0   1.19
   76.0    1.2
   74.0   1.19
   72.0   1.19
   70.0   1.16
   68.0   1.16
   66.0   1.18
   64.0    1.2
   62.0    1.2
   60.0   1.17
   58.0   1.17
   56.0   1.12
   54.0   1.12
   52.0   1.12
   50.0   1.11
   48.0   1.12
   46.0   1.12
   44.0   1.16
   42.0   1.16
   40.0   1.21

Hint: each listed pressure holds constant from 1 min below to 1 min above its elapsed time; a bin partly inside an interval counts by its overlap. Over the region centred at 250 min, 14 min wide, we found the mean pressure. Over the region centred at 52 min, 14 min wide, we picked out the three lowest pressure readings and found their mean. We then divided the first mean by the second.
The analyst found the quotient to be 0.90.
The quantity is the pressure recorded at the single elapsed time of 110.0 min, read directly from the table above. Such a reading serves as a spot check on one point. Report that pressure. 1.11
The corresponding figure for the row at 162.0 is 0.929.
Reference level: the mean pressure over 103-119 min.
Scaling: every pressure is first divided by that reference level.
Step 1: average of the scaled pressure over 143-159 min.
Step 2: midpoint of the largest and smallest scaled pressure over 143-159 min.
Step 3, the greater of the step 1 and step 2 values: 0.91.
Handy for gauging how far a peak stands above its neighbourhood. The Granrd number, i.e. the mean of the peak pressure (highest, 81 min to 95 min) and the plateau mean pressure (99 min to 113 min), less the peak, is -0.04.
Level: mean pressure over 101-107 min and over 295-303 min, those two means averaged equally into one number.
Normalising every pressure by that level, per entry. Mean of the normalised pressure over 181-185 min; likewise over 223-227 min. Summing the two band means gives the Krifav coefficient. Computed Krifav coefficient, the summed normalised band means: 1.87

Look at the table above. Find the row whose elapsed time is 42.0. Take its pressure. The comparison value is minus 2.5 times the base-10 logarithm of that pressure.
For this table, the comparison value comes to -0.16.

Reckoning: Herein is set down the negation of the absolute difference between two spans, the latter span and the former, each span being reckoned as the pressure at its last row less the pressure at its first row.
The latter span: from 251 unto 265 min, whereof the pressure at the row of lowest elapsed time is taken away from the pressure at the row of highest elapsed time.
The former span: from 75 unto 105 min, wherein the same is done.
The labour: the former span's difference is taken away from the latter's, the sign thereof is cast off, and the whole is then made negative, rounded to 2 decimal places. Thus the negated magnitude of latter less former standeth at -0.18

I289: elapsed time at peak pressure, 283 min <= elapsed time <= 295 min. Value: 288.0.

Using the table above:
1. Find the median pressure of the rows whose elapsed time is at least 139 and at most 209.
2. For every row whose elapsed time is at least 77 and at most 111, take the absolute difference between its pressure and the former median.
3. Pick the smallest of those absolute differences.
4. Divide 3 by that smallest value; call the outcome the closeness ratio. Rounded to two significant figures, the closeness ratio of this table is 43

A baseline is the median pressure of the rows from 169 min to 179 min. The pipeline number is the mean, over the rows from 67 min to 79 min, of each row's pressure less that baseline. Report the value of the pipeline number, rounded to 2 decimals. 0.35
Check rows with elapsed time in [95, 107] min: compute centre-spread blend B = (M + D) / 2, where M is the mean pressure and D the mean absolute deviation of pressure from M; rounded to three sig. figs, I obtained 0.567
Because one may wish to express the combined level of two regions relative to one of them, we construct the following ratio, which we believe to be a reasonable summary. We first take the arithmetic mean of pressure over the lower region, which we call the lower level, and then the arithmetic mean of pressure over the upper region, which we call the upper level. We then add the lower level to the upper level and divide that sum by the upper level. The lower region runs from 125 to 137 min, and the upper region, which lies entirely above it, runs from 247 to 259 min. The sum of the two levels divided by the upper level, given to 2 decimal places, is 2.04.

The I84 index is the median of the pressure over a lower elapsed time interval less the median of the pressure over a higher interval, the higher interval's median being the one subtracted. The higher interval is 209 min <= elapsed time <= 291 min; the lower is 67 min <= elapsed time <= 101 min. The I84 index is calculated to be 0.10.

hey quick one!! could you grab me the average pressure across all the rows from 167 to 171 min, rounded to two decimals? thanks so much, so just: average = 0.86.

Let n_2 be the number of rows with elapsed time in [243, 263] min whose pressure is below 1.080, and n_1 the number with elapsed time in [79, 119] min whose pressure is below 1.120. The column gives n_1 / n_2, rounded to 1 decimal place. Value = 1.1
